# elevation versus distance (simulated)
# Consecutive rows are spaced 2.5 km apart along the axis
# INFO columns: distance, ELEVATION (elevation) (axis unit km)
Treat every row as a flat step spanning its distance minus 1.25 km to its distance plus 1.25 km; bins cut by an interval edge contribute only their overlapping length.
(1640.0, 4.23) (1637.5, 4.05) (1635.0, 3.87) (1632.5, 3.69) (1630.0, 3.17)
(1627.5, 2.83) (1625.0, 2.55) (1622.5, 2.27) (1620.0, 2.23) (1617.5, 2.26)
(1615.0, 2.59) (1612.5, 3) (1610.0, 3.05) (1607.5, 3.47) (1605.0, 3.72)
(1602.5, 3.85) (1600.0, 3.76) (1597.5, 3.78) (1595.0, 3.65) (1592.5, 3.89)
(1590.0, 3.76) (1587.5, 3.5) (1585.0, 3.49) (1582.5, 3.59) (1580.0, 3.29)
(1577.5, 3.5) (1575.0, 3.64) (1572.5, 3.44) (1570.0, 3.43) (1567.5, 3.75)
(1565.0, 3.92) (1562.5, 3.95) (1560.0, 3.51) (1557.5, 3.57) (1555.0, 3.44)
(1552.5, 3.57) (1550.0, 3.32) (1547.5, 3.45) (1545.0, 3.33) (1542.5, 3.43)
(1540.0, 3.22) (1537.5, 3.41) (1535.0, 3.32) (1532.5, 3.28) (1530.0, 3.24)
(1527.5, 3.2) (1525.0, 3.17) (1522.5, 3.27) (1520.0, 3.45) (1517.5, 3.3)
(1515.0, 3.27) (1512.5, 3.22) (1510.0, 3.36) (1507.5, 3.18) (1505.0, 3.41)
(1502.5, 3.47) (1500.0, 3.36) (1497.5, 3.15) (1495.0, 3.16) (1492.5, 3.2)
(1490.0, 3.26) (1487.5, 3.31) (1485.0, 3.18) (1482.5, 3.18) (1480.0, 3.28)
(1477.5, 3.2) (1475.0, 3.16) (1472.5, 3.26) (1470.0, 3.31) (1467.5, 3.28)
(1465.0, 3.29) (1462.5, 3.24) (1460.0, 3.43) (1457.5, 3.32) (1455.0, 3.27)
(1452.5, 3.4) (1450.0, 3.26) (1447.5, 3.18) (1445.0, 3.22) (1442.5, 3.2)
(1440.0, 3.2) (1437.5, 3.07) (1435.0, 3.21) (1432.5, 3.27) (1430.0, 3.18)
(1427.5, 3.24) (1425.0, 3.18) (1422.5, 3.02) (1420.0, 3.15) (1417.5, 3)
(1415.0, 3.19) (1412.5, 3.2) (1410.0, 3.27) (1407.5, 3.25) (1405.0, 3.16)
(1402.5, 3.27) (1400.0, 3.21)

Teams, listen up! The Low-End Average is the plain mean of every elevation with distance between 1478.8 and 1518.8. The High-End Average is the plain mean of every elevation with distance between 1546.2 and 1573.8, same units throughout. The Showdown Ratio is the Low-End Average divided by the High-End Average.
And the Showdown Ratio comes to 0.91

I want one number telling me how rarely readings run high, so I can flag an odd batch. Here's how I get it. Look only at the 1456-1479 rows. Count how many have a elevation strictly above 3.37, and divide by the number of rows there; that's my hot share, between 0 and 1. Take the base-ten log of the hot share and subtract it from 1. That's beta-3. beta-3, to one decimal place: 2.0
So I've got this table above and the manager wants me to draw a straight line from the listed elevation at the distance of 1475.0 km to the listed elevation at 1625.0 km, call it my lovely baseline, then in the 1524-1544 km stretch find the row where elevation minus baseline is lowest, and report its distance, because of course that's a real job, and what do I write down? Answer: 1525.0 km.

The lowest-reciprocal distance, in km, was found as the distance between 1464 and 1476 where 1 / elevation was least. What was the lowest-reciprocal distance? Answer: 1470.0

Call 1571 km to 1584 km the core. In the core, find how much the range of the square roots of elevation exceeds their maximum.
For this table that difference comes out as -1.81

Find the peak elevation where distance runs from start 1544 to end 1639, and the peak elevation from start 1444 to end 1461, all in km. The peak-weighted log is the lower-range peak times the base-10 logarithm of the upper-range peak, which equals 2.08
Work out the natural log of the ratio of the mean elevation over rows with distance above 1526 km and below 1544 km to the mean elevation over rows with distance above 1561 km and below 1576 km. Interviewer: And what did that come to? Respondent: -0.11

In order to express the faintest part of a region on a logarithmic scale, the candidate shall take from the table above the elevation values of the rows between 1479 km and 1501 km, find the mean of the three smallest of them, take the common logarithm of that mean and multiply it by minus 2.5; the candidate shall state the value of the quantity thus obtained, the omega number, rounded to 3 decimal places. -1.250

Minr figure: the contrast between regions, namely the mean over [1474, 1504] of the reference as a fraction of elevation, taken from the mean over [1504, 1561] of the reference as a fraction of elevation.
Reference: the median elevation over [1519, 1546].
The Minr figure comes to -0.030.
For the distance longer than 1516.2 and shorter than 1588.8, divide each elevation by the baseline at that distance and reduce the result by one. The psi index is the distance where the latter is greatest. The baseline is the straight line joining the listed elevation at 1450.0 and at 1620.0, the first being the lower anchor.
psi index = 1562.5 km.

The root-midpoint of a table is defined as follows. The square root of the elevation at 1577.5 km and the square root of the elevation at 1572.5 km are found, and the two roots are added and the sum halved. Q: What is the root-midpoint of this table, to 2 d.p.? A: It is 1.86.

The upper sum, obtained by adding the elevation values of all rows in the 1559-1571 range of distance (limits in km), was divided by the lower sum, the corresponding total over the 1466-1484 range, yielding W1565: 0.82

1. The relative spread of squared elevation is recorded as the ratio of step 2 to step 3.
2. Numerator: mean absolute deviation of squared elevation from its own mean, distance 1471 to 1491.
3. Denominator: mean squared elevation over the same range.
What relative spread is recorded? 0.030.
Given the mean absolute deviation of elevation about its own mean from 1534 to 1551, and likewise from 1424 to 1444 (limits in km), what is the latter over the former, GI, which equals 0.58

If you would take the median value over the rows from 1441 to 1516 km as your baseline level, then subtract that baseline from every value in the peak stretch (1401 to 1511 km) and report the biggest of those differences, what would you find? 0.21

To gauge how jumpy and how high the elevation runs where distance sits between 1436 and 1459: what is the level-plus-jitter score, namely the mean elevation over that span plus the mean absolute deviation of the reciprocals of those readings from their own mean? 3.24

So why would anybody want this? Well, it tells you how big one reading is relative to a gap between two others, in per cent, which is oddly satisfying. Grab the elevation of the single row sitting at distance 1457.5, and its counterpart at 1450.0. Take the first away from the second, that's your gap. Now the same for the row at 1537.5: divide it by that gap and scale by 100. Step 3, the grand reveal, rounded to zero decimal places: -5683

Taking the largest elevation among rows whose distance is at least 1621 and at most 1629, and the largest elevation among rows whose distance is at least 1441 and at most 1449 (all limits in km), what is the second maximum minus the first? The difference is 0.39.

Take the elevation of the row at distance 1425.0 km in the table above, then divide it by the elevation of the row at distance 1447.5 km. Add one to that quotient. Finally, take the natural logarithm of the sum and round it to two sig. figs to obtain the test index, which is 0.69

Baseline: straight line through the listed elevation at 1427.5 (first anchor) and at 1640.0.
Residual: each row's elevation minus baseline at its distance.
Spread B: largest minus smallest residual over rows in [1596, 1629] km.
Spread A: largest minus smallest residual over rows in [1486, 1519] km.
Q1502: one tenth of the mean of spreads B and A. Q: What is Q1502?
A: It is 0.101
